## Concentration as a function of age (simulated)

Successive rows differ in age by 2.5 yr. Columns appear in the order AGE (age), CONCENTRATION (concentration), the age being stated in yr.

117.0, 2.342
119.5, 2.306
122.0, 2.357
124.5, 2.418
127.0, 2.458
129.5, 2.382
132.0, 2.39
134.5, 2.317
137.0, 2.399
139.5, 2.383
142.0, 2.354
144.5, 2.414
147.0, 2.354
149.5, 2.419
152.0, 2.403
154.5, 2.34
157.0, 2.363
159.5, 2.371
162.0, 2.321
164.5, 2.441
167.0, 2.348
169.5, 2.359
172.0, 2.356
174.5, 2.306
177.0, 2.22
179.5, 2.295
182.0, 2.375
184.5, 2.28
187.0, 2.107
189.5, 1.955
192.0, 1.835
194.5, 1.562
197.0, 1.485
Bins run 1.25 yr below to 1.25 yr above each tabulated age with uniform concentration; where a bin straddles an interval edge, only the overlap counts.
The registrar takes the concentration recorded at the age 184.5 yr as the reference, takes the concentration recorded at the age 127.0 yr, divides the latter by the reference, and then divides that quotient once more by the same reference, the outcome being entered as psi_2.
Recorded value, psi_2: 0.473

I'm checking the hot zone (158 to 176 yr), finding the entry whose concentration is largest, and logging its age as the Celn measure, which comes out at 164.5 yr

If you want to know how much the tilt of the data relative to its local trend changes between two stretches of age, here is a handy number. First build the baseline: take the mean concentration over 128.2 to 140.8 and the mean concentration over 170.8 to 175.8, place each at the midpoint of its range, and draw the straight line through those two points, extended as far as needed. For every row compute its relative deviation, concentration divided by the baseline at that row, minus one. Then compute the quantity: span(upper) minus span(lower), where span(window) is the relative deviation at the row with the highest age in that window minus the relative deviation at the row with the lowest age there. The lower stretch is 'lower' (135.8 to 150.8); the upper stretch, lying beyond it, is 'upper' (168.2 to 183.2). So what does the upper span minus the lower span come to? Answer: 0.00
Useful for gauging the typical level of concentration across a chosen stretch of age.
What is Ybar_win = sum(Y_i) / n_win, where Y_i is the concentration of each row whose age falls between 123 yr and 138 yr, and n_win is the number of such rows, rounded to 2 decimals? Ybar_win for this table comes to 2.39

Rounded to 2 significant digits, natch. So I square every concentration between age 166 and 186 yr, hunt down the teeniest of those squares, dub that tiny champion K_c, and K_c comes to 4.9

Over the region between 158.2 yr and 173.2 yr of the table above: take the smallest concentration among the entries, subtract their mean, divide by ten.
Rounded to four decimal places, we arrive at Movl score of -0.0045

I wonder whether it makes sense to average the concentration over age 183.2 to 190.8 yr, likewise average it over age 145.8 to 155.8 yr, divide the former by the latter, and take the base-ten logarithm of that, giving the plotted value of -0.051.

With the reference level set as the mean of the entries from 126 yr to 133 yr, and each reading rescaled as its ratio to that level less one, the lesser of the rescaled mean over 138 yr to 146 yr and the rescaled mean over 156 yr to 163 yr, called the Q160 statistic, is -0.024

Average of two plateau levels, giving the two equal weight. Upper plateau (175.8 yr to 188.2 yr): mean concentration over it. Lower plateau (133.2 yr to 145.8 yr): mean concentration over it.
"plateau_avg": 2.31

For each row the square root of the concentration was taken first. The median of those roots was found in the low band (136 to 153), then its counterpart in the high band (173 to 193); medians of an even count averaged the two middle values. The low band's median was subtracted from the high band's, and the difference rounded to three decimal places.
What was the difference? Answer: -0.049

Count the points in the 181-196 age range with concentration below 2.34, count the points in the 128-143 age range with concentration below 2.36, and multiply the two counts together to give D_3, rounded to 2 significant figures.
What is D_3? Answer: 10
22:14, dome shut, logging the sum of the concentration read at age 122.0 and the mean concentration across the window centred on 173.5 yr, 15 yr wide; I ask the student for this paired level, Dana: 4.67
